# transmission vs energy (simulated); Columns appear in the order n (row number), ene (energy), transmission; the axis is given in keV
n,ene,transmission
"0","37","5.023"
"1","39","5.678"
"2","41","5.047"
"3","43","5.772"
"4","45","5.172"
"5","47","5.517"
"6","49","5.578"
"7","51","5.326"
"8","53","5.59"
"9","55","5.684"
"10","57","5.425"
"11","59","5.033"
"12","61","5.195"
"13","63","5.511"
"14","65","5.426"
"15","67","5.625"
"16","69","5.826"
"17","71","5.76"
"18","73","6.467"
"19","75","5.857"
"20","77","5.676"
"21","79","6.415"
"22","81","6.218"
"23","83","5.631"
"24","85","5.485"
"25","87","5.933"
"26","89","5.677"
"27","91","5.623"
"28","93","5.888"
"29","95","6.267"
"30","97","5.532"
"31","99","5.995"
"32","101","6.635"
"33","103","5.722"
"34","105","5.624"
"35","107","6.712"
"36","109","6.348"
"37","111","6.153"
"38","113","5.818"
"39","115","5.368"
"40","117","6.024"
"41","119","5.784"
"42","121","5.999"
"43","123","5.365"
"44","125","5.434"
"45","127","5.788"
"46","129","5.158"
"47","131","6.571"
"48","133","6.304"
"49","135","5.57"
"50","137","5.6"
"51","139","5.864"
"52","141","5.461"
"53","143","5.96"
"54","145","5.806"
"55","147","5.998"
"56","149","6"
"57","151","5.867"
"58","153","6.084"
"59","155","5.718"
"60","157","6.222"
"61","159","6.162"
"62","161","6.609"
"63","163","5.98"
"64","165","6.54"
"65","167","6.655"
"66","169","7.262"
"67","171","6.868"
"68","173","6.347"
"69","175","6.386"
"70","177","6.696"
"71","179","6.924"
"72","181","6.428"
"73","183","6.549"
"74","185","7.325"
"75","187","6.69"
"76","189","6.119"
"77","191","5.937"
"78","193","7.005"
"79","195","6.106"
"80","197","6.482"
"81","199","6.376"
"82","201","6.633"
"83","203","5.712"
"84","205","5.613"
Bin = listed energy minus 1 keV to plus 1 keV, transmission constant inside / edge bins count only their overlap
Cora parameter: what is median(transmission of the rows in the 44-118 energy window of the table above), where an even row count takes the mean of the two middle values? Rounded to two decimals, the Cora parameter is 5.68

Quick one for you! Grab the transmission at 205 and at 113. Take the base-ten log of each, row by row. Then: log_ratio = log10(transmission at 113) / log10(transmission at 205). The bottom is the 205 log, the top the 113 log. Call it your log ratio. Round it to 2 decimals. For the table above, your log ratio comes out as 1.02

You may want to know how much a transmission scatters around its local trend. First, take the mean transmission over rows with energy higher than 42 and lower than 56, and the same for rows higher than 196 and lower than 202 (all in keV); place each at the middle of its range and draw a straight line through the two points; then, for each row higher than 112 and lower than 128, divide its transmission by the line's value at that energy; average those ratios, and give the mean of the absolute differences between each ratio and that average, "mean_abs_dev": 0.039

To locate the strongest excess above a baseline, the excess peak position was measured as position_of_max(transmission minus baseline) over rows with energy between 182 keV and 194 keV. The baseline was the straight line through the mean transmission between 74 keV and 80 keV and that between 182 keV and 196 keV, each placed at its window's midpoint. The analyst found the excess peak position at 185 keV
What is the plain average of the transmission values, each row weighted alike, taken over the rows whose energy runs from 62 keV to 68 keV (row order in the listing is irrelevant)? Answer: 5.5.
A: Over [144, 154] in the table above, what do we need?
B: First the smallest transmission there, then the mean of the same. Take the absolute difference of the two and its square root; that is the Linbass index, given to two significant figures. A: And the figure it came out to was 0.38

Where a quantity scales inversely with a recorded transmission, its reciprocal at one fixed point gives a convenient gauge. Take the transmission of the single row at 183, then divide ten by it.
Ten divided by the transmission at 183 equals 1.53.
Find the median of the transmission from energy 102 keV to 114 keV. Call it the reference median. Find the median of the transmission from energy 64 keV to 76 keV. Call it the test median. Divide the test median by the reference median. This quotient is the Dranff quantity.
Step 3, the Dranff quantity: 0.968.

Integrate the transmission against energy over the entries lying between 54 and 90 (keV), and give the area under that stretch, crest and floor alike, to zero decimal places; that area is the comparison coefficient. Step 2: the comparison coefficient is 206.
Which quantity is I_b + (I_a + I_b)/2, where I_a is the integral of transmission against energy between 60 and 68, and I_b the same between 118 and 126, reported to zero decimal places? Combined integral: 90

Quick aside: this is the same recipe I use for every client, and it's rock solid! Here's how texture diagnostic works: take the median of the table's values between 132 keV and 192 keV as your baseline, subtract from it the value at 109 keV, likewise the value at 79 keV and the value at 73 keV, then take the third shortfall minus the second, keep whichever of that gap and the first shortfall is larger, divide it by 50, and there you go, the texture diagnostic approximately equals -0.001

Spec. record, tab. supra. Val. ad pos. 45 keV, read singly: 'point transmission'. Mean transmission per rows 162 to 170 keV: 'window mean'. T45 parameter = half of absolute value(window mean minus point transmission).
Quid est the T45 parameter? 0.72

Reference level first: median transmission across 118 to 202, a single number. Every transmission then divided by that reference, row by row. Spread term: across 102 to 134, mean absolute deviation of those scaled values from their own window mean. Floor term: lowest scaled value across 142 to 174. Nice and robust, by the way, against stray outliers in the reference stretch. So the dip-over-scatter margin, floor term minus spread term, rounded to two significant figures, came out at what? 0.87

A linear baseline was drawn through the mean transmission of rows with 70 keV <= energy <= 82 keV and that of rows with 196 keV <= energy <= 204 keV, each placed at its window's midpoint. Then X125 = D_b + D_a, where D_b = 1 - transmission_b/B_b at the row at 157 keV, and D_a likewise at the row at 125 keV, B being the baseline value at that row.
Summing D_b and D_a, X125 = 0.12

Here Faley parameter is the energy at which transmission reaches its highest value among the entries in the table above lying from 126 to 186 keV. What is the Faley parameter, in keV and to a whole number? 185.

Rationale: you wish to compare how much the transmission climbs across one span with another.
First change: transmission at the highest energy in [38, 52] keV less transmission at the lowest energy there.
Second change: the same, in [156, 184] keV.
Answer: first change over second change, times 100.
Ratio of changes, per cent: -108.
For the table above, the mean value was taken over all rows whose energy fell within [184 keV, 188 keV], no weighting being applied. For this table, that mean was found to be 7.0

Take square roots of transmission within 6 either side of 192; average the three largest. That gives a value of 2.59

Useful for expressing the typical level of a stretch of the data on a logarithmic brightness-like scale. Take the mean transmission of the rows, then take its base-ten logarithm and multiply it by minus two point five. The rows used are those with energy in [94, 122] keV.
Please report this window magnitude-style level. -1.95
